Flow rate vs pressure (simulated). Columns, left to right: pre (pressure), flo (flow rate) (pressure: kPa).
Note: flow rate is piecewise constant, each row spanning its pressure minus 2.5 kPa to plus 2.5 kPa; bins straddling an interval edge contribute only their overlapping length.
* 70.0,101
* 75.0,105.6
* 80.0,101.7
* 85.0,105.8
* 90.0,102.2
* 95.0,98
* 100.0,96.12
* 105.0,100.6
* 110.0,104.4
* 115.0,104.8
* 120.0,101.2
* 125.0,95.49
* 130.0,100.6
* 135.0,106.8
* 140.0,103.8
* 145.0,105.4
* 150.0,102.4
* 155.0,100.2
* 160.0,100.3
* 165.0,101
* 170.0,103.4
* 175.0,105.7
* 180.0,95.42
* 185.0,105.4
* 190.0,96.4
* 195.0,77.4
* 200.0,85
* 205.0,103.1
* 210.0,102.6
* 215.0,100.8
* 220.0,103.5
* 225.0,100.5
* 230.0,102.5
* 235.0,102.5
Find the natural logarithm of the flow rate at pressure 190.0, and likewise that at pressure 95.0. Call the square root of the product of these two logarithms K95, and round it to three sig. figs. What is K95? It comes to 4.58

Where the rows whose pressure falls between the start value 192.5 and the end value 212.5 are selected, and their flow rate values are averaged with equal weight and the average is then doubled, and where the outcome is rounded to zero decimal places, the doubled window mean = 184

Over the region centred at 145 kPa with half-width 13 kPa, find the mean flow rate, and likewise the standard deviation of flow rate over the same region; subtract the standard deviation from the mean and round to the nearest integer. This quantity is 101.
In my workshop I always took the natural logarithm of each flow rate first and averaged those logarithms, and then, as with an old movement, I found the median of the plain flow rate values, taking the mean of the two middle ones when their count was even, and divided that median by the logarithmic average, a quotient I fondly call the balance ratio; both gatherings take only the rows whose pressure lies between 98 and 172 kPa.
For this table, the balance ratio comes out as 21.9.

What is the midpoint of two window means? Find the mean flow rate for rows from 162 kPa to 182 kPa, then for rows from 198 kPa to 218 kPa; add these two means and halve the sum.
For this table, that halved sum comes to 100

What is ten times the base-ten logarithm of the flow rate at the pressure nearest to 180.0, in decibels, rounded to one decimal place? 19.8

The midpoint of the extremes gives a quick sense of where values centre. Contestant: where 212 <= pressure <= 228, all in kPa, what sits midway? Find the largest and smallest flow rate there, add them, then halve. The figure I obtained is 102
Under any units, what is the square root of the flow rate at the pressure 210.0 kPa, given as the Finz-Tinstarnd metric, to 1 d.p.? 10.1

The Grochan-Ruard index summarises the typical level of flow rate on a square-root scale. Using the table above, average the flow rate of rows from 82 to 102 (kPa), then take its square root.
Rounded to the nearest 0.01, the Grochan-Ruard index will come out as 10.03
